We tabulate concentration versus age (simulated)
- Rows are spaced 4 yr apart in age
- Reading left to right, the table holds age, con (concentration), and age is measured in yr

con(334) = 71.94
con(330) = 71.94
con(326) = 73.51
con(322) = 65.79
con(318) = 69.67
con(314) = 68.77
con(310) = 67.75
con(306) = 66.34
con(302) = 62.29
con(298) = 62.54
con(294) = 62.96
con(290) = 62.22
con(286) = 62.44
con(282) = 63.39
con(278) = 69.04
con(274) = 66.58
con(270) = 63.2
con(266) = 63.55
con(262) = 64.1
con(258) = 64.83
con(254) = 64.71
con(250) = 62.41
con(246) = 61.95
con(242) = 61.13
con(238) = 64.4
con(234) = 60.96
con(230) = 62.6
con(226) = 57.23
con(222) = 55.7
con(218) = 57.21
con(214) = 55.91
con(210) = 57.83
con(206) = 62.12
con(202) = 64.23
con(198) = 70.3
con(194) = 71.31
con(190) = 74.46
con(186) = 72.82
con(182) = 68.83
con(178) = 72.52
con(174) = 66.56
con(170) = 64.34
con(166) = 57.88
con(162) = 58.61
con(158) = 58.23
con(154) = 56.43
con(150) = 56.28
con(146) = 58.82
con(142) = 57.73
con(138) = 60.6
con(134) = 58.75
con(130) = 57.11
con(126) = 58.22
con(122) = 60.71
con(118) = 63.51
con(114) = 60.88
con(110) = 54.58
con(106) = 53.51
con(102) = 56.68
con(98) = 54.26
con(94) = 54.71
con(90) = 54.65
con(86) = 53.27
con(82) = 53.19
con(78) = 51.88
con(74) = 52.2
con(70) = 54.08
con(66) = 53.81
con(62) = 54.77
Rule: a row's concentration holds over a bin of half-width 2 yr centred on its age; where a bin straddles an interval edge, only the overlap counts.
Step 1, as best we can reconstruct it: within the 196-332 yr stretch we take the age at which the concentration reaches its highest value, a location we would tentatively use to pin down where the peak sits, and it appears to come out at 326 yr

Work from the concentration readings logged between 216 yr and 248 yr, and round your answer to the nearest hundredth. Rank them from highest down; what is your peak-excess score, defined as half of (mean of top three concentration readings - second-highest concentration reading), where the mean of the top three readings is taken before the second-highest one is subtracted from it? 0.19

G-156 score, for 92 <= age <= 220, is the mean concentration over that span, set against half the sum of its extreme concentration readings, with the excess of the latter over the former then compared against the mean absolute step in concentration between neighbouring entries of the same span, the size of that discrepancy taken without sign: 0.3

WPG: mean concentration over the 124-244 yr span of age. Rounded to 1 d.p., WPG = 62.0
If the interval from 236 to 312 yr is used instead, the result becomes 64.0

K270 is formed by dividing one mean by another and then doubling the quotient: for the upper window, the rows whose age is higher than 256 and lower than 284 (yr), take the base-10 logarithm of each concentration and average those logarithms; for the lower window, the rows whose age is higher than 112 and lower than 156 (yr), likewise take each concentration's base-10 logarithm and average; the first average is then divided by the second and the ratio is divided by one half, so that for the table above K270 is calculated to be 2.047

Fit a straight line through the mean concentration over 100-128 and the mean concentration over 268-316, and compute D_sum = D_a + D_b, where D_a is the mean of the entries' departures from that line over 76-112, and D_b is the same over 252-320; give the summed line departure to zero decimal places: -3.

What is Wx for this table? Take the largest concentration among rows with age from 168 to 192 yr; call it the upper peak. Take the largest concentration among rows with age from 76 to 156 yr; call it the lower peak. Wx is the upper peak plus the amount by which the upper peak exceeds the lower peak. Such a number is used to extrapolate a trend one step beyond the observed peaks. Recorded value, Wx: 85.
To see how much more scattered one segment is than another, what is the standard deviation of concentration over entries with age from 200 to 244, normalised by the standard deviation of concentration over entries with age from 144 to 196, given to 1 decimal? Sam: 0.5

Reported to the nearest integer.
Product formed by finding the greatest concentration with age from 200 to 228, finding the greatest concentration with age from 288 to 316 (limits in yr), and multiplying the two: 4417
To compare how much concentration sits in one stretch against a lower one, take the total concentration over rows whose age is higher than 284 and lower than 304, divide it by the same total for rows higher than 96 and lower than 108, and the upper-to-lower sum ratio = 1.90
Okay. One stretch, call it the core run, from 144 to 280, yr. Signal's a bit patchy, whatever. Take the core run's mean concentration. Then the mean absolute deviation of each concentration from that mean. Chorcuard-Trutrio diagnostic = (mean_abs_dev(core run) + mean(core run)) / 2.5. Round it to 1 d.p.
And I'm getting 27.0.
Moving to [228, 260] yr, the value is 25.7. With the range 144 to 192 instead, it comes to 28.0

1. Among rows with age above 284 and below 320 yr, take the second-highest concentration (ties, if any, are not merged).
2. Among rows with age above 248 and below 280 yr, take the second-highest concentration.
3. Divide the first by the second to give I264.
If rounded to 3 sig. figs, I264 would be 1.03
